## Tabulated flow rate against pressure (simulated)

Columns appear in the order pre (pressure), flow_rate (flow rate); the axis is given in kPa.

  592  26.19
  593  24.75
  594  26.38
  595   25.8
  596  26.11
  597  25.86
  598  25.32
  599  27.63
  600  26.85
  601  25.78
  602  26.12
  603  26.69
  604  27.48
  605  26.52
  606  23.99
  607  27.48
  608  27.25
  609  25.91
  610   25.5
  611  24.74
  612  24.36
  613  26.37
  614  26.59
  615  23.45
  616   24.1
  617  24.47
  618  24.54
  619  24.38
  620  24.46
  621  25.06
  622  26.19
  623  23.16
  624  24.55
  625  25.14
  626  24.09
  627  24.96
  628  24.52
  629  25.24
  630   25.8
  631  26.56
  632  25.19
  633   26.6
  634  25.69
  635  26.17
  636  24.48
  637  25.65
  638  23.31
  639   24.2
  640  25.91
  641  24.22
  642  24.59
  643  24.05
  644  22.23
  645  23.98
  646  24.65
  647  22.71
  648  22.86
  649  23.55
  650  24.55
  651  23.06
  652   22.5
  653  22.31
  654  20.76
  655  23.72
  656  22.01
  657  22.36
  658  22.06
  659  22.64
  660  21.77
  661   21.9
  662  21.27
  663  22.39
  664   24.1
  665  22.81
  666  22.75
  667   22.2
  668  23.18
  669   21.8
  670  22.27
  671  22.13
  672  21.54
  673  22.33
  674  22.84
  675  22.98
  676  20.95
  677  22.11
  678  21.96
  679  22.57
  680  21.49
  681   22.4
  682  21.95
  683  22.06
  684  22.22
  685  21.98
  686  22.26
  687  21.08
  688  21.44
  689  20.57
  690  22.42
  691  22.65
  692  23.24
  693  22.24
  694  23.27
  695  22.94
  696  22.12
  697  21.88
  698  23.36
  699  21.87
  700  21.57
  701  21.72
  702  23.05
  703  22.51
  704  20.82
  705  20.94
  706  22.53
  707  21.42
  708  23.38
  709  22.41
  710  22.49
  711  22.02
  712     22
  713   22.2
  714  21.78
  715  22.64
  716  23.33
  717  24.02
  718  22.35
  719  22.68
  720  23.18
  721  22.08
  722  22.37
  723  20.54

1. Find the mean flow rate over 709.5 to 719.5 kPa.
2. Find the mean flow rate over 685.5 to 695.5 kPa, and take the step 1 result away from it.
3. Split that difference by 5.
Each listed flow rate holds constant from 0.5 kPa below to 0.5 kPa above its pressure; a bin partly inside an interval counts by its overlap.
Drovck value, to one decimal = -0.1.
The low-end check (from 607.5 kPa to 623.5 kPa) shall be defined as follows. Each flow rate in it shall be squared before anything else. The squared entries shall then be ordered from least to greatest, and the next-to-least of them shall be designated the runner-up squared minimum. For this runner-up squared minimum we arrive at 550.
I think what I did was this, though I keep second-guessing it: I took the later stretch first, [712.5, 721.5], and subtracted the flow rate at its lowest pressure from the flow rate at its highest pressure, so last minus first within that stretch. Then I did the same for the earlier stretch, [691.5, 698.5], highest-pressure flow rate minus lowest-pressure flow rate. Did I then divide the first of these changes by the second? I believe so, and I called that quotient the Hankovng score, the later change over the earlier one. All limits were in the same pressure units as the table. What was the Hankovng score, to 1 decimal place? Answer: -1.0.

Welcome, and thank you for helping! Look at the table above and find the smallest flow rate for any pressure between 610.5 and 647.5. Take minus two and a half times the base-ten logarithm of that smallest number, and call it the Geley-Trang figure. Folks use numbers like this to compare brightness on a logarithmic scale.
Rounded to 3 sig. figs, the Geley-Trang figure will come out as -3.37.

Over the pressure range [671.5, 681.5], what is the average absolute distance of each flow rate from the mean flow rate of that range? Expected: 0.51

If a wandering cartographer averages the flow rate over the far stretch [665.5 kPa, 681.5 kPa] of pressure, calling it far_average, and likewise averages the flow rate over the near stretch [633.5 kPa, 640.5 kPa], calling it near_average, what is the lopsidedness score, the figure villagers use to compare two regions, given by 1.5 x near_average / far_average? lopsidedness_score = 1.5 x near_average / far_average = 1.69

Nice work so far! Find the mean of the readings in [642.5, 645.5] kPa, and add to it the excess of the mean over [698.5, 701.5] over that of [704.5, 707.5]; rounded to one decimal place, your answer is 23.5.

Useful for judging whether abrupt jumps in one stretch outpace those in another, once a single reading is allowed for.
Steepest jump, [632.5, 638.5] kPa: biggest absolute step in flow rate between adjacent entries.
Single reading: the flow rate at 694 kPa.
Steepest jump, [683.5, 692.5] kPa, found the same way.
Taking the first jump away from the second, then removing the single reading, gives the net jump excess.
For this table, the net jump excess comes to -23.8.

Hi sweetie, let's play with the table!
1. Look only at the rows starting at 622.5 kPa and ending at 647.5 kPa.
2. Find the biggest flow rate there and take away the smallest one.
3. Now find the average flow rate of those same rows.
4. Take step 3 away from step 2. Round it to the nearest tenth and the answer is -20.3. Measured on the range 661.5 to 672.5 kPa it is -19.6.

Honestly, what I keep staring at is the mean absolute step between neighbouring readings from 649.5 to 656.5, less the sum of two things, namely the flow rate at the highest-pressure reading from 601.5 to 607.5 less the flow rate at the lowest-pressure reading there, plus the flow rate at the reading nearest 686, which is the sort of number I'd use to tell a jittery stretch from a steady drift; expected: -22.2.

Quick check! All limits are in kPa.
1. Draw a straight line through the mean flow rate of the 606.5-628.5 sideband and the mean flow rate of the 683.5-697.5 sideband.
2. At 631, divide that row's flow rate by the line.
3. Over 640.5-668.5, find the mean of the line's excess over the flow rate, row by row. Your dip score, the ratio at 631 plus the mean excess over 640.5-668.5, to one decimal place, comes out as 1.8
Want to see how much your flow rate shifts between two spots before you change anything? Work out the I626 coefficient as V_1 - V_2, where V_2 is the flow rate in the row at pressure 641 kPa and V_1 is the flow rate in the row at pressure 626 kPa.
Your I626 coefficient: -0.1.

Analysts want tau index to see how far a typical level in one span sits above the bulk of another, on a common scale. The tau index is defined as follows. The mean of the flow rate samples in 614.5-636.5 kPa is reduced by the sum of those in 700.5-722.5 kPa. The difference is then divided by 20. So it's -23.3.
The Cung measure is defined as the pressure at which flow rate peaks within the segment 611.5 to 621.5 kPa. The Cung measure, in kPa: 614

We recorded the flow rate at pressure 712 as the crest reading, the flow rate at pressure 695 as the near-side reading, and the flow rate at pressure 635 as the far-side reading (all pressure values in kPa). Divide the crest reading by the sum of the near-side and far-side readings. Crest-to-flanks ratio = 0.45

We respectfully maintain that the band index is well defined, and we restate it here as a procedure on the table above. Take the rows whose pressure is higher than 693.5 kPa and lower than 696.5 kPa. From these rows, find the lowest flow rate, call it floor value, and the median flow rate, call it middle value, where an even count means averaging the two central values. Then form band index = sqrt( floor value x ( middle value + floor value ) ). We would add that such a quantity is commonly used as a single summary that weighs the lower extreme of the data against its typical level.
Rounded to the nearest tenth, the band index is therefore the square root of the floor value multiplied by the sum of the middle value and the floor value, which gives 31.6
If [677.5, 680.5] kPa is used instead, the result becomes 30.6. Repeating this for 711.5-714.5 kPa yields 30.9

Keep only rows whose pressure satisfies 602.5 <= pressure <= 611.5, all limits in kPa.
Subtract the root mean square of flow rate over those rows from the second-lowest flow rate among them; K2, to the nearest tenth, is -1.5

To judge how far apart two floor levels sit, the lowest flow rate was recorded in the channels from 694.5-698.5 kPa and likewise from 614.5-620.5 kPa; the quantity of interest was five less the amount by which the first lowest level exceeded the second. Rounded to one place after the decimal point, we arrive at 6.6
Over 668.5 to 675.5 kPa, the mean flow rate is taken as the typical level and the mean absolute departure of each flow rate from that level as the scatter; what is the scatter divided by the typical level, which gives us 0.0172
